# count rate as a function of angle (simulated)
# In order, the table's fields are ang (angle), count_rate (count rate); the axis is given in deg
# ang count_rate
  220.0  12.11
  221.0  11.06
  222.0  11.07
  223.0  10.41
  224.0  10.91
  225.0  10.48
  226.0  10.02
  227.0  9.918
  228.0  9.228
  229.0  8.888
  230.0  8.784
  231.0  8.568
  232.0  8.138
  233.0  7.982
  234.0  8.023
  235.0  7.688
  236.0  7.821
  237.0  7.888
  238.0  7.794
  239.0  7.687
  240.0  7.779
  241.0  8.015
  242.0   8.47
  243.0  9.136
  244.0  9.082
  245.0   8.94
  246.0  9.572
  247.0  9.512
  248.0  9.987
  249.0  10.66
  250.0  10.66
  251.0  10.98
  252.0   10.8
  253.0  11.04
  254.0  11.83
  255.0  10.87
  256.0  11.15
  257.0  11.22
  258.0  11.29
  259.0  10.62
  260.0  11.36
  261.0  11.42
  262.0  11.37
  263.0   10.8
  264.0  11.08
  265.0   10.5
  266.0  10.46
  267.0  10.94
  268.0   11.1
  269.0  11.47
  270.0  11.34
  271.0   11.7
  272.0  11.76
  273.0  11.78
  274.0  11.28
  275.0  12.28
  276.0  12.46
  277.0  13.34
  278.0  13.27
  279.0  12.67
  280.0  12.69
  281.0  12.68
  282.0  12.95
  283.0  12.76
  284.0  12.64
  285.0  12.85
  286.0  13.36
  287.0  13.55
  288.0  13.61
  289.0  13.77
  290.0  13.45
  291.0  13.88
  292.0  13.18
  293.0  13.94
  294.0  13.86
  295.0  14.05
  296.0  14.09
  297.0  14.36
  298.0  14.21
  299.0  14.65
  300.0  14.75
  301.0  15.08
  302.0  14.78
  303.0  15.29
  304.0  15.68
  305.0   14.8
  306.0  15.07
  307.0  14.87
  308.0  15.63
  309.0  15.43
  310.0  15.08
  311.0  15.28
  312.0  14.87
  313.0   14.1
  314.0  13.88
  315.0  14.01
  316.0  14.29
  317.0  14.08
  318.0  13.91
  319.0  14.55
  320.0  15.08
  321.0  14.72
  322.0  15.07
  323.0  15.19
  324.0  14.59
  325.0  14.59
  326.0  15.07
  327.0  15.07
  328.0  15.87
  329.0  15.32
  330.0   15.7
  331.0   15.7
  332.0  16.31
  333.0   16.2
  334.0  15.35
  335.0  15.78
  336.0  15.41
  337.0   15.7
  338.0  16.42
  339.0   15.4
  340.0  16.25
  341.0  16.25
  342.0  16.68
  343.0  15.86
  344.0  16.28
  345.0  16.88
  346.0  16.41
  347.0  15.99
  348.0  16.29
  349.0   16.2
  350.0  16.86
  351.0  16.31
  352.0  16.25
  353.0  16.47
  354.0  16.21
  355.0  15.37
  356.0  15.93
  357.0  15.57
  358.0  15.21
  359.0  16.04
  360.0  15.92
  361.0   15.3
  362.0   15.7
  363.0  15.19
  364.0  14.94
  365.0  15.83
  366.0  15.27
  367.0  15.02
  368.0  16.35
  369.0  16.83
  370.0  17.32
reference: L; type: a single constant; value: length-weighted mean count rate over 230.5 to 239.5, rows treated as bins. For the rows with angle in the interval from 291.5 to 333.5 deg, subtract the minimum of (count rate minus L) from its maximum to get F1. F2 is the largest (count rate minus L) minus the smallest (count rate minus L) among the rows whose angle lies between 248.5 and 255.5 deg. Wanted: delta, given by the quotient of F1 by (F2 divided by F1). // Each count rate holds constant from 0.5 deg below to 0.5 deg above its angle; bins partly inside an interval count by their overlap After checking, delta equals 8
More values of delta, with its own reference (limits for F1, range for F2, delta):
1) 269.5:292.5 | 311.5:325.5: 5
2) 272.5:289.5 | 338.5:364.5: 3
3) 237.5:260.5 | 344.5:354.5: 19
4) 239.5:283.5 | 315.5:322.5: 26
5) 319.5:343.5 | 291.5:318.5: 2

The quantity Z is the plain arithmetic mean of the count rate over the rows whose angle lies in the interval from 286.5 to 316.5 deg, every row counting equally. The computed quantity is 14.4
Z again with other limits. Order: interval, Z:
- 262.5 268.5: 10.8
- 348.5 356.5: 16.2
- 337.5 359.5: 16.1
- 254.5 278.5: 11.5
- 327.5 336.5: 15.7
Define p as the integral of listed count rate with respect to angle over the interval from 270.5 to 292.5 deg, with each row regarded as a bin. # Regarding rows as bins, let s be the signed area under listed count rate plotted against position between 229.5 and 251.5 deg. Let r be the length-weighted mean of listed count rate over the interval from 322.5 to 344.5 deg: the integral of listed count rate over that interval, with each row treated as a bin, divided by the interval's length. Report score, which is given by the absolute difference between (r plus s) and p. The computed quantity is 73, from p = 282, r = 15.7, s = 193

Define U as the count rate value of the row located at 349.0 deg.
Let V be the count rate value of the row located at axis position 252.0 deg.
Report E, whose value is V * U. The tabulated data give 175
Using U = 16.2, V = 10.8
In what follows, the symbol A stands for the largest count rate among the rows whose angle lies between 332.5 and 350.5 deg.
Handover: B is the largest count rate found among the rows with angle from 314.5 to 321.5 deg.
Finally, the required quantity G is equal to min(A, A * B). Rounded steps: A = 16.88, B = 15.08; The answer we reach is 16.88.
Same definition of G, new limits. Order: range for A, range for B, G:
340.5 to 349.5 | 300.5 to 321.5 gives 16.88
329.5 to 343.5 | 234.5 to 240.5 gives 16.68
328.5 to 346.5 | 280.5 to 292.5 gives 16.88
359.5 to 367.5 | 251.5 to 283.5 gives 15.92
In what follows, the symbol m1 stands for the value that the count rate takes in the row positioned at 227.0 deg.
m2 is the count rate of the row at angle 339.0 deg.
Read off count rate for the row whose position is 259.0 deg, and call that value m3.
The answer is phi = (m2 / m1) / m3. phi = 0.146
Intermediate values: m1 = 9.918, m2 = 15.4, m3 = 10.62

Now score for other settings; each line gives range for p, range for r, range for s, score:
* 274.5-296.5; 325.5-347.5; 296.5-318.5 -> 49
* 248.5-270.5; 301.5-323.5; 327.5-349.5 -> 124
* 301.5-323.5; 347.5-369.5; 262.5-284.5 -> 48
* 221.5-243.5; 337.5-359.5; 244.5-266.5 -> 58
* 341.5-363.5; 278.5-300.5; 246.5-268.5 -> 100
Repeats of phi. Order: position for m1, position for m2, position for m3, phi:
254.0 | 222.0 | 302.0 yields 0.063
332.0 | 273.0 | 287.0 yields 0.053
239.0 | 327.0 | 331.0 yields 0.125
